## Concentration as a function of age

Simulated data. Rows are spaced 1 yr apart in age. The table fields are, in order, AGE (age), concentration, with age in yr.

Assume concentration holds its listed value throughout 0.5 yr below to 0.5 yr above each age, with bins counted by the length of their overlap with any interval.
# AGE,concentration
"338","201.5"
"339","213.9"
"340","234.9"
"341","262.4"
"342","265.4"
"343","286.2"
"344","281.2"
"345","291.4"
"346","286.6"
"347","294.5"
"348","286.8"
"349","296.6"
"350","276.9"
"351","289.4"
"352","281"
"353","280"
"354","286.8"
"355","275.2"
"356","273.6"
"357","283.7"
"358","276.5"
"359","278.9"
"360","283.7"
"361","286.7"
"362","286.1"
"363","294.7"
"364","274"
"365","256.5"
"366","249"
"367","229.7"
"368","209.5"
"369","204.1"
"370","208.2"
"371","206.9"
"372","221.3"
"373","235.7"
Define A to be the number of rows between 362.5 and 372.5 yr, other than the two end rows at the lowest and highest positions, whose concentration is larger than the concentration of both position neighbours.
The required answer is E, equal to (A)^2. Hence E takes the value 1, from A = 1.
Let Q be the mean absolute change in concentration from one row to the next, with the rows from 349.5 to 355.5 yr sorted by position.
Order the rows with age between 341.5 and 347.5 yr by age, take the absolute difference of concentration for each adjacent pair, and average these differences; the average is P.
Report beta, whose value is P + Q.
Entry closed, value 18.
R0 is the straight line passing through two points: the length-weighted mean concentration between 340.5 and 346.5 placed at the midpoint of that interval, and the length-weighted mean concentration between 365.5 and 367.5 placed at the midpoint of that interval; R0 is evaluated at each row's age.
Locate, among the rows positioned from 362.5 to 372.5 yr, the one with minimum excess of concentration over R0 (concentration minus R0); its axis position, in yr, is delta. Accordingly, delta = 369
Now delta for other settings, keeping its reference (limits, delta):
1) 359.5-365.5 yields 365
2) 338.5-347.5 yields 339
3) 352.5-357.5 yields 355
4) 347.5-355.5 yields 350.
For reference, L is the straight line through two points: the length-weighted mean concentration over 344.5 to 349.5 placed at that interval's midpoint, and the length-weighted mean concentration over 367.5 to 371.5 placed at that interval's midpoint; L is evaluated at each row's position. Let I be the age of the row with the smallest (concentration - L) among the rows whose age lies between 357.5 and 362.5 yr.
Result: 358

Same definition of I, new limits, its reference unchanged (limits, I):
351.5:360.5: 352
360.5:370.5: 369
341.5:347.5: 342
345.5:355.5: 346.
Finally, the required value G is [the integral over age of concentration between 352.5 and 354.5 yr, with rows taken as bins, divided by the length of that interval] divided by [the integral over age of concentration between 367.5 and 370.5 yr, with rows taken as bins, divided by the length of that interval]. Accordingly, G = 1.37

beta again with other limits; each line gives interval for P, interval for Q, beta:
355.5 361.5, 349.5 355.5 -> 14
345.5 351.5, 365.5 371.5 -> 22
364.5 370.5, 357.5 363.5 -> 15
